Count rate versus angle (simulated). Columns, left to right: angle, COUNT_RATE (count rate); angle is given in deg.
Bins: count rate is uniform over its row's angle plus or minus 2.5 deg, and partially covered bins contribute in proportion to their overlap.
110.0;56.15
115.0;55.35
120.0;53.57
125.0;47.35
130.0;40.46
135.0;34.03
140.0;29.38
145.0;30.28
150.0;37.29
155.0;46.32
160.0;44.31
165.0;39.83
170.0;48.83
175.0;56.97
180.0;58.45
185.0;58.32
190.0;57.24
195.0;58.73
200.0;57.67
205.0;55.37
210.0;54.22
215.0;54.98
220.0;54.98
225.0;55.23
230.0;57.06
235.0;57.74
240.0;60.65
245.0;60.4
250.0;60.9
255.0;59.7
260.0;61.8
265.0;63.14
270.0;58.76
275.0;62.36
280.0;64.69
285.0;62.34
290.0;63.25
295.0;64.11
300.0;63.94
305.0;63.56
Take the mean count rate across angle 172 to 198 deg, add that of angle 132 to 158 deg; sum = 93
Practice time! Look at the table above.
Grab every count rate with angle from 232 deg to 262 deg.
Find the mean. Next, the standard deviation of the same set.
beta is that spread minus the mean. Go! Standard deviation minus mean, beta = -59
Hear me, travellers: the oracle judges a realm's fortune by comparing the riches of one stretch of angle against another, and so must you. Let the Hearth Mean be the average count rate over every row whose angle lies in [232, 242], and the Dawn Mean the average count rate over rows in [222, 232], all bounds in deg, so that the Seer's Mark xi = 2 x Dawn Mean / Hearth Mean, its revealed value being 1.90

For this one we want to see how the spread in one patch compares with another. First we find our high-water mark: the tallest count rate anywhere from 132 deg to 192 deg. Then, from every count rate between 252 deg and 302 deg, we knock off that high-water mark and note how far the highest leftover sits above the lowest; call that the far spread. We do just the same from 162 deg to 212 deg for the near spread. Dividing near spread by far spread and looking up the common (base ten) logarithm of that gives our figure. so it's 0.50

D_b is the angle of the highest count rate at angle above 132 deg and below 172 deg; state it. 170.0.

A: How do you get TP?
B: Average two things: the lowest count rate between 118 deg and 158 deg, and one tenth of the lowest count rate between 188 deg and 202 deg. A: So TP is 17.6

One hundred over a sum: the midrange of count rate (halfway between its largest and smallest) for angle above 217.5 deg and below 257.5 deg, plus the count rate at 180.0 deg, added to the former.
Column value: 0.86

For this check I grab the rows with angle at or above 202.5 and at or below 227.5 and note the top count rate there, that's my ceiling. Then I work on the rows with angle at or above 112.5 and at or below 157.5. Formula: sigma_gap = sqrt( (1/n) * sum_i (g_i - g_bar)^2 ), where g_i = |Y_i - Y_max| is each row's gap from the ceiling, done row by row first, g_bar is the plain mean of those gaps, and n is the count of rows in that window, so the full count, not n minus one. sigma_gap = 9.1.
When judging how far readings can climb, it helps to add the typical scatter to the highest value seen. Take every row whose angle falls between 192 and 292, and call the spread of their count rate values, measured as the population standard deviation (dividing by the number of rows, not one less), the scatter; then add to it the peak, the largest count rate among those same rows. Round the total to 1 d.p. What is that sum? 67.8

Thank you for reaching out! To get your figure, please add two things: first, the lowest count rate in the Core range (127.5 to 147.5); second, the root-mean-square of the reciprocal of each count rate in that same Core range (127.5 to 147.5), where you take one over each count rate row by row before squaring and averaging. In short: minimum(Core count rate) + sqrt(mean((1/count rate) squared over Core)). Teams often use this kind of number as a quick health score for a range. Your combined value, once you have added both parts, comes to 29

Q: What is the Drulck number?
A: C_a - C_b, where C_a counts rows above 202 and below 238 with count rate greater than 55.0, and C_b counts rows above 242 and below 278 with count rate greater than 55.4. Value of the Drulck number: -3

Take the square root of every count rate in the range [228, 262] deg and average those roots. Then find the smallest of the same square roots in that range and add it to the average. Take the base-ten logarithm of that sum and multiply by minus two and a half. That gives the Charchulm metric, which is -2.96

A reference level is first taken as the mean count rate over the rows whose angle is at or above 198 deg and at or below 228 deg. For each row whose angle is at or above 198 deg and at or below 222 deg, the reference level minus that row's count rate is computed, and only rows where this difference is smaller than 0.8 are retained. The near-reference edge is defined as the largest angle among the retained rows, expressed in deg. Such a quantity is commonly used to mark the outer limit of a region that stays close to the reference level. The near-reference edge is 220.0 deg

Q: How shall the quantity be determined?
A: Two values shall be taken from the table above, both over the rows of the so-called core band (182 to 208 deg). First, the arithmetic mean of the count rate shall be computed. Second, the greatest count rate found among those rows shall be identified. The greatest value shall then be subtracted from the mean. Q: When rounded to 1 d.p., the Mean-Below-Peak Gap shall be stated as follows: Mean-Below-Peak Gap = -1.3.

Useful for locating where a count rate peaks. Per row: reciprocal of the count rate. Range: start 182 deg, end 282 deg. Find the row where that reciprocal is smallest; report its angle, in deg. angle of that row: 280.0 deg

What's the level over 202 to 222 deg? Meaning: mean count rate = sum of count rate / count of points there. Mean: 55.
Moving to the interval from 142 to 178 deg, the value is 43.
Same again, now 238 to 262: 61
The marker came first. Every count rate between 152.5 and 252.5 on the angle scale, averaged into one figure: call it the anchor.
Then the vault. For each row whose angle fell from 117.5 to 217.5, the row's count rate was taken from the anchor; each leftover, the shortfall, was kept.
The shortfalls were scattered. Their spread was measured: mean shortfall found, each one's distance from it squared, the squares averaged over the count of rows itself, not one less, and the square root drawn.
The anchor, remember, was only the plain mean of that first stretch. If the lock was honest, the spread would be 10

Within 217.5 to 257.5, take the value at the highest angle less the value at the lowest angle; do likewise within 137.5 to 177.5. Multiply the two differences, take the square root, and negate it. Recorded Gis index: -11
